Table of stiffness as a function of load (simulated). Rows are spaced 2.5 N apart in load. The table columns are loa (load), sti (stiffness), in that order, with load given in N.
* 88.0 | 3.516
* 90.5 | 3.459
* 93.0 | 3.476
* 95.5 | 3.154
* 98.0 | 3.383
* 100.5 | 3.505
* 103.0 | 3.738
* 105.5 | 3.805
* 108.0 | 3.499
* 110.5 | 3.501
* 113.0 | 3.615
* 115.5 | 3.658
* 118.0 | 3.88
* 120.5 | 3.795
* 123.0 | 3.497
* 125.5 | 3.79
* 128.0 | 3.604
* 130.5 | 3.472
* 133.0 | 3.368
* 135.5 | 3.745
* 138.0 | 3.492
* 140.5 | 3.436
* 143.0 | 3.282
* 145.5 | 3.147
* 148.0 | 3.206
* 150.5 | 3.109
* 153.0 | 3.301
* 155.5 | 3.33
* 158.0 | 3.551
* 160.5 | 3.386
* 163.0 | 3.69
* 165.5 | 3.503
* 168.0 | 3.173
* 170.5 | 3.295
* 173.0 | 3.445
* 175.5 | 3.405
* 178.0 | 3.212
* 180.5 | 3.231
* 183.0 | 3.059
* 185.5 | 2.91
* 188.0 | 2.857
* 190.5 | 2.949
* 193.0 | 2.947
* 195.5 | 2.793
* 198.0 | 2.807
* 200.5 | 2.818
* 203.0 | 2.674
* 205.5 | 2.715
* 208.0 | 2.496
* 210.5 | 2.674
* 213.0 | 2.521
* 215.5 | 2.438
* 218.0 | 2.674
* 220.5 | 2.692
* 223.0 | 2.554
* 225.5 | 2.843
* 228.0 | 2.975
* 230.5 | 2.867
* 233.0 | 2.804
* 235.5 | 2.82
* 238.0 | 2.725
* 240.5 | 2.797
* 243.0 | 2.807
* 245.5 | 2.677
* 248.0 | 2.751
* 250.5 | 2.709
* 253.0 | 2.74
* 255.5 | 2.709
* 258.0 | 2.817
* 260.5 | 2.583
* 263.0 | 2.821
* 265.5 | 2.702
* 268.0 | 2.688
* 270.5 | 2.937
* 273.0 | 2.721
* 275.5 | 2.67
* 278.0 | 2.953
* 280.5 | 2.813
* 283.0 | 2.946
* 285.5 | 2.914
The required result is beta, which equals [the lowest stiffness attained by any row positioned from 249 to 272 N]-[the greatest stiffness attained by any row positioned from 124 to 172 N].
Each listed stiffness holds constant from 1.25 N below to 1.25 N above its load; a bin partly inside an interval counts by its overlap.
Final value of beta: -1.21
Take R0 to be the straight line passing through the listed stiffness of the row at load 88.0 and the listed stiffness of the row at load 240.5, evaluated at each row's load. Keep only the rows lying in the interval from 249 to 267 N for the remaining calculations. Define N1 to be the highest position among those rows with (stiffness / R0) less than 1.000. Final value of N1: 260.5 N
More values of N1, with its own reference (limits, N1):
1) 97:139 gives 98.0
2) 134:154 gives 150.5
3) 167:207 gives 205.5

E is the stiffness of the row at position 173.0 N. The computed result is 3.445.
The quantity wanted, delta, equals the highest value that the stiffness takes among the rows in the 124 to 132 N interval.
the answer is 3.79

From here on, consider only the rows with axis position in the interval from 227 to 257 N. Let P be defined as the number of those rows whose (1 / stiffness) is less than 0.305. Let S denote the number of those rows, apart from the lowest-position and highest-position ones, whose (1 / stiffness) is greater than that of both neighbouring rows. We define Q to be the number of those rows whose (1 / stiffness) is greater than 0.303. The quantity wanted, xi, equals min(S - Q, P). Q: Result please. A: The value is -8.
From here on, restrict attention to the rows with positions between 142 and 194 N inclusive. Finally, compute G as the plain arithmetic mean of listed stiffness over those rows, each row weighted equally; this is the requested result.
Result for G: 3.24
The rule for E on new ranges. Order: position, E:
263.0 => 2.821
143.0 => 3.282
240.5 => 2.797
